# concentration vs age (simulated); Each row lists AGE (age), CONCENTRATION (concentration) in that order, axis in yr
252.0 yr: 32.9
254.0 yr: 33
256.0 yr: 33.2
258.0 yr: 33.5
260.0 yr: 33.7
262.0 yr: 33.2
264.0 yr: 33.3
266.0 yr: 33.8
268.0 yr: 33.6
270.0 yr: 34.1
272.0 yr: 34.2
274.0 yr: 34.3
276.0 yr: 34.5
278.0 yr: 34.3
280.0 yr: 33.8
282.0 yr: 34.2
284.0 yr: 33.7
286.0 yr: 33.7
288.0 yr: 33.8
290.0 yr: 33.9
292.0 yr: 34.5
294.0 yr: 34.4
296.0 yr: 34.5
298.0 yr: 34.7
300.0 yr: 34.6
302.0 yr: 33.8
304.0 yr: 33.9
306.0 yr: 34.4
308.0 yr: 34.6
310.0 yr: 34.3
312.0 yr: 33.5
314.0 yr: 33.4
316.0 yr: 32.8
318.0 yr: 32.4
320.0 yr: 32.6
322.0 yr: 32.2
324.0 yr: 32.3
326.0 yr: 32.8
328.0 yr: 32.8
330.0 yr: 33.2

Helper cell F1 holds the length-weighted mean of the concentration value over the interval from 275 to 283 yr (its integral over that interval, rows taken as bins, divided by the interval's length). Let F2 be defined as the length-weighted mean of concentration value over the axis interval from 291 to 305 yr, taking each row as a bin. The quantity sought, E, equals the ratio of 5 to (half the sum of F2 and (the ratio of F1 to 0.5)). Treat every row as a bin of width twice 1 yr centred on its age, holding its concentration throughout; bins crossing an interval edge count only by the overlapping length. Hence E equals 0.097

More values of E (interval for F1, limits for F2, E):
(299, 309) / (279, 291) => 0.098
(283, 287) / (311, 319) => 0.100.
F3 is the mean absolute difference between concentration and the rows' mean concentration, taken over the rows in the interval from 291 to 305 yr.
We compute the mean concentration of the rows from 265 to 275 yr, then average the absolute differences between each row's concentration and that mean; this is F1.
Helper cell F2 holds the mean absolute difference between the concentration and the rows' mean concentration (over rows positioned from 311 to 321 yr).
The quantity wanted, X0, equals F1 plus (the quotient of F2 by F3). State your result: 1.7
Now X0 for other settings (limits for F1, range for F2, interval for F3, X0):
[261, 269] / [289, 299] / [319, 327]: 1.1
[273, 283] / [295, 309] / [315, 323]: 1.6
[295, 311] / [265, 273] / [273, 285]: 1.1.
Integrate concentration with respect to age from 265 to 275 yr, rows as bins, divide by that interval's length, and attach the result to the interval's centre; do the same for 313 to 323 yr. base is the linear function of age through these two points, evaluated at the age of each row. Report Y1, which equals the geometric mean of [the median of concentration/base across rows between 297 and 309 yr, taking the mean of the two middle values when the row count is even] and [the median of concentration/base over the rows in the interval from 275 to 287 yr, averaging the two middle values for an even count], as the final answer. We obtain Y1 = 1.03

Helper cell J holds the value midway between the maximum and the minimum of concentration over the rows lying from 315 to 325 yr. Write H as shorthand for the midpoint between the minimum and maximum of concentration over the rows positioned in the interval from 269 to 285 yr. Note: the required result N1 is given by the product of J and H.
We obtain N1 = 1108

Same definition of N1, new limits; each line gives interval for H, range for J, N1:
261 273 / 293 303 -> 1154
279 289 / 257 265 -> 1136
